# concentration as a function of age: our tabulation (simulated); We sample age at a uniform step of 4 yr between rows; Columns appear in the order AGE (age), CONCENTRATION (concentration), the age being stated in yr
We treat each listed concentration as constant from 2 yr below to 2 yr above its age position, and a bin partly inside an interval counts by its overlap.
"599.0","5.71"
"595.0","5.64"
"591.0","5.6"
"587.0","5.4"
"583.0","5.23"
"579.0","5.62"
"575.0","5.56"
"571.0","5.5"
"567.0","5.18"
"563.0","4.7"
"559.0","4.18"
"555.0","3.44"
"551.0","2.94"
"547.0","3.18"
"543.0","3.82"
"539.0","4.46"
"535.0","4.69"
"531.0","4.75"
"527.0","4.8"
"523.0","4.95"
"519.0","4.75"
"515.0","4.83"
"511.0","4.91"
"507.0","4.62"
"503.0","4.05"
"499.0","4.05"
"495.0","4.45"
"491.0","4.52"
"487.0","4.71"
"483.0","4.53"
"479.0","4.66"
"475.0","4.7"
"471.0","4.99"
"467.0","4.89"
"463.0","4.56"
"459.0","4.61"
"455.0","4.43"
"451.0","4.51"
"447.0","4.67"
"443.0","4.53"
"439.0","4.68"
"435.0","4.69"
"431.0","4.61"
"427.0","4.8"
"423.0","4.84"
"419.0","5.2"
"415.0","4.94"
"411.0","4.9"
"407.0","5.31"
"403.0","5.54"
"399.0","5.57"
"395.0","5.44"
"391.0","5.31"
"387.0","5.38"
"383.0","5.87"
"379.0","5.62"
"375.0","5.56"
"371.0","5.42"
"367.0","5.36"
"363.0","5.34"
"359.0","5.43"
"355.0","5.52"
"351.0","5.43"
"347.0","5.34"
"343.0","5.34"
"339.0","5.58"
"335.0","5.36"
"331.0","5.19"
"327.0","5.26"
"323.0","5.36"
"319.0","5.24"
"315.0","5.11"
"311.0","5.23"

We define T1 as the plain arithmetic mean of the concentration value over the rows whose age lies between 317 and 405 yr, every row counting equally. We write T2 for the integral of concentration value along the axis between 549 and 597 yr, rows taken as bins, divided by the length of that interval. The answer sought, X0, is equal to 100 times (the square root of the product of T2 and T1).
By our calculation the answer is 517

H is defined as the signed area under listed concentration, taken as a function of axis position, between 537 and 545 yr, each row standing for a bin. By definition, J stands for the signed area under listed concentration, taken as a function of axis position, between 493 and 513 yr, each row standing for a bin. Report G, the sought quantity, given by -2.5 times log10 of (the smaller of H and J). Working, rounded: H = 33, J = 88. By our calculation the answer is -3.80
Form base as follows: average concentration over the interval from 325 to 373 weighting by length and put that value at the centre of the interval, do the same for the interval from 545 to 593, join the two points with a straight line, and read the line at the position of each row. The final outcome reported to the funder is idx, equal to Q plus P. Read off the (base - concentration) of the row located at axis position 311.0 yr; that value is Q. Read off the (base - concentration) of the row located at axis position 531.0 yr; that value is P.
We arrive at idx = 0.3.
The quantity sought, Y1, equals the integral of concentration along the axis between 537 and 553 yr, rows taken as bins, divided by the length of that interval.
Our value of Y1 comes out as 3.6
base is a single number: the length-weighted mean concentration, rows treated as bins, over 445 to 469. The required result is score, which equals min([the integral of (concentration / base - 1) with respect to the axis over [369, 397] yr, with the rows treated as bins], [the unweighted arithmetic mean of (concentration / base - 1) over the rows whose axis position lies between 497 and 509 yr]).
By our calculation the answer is -0.1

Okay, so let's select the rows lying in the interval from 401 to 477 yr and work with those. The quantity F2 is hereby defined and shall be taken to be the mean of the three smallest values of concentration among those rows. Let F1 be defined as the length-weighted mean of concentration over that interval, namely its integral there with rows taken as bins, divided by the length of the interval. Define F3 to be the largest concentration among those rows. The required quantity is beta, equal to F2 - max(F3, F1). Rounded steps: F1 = 4.81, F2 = 4.5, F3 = 5.54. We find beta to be -1.05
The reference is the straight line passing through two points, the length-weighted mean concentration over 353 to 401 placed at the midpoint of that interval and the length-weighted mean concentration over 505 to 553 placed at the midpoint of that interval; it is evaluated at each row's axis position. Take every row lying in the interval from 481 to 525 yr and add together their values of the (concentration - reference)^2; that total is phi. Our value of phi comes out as 1.3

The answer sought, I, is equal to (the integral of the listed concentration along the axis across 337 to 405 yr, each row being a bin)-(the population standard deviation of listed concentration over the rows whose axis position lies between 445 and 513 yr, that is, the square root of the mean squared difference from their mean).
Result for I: 372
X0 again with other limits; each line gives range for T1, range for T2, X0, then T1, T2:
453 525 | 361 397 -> 503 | 4.6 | 5.48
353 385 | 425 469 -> 506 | 5.5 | 4.63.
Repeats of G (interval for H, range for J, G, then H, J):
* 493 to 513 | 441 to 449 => -3.91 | 88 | 37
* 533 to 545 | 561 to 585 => -4.29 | 52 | 127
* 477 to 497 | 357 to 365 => -4.09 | 91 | 43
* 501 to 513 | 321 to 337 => -4.34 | 54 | 85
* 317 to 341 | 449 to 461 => -4.33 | 128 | 54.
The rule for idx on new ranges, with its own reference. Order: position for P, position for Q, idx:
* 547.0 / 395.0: 1.4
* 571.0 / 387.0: -0.9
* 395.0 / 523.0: -0.3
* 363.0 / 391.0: -0.1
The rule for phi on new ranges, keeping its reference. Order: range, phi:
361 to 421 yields 0.6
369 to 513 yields 3.1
